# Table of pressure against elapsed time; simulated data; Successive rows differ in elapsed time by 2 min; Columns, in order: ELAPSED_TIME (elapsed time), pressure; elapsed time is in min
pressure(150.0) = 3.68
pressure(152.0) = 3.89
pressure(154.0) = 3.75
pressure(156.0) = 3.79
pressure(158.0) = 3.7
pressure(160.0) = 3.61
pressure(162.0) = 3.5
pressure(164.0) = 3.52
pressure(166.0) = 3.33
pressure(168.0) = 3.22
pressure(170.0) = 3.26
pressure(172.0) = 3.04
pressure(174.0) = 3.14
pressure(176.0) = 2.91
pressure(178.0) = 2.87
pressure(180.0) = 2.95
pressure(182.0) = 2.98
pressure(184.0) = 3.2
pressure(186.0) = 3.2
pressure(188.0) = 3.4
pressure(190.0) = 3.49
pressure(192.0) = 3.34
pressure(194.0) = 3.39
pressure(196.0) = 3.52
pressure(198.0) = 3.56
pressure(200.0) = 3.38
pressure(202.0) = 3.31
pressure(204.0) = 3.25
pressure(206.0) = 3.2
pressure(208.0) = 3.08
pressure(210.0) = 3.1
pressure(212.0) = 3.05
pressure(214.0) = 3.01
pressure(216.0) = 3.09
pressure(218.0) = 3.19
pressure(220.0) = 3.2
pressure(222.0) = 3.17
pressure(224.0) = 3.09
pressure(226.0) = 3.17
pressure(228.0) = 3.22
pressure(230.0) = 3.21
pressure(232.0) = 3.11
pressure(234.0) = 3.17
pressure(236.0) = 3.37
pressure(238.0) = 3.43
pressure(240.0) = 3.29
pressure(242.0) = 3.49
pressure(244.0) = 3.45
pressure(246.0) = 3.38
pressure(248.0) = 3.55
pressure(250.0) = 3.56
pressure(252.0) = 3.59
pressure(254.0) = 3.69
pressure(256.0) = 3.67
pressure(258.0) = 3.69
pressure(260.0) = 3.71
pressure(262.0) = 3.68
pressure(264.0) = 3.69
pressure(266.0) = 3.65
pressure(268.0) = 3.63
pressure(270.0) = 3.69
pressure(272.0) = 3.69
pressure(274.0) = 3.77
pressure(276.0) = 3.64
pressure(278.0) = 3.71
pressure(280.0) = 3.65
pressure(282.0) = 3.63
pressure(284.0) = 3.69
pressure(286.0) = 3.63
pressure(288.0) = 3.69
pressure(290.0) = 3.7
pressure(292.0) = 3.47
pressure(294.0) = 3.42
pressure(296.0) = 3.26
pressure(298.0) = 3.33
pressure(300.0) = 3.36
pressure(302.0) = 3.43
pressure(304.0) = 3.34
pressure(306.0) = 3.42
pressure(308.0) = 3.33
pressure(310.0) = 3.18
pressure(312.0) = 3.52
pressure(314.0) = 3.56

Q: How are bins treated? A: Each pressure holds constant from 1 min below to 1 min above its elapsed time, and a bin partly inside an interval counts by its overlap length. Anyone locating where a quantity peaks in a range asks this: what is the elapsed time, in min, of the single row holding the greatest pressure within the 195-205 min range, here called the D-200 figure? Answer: 198.0 min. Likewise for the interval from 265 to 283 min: 274.0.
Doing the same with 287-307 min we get 290.0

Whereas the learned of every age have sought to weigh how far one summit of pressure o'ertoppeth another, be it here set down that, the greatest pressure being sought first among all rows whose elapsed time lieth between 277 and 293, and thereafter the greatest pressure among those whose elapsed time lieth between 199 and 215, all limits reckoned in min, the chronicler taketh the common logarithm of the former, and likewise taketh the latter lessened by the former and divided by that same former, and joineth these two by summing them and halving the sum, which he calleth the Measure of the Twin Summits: 0.240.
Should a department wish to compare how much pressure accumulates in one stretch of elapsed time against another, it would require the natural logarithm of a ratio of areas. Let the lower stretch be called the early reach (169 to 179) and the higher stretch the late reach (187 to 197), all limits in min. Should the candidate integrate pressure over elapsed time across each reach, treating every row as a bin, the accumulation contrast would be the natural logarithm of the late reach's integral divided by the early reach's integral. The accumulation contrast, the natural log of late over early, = 0.12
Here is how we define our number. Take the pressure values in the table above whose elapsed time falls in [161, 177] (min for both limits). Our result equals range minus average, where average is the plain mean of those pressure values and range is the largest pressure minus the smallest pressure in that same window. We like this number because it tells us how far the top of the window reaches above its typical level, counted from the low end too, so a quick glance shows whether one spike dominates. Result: -2.63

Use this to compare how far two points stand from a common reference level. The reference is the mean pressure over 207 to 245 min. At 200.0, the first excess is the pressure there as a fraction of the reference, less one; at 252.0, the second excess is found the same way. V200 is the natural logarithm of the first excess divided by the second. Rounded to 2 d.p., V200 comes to -0.79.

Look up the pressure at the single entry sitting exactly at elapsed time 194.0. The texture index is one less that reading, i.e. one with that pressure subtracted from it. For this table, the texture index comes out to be -2.39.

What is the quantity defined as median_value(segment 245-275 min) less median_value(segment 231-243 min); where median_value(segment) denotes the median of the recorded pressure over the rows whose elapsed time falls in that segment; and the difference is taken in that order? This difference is 0.35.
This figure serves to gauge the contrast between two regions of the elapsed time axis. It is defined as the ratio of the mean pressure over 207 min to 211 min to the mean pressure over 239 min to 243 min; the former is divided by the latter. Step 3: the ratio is 0.912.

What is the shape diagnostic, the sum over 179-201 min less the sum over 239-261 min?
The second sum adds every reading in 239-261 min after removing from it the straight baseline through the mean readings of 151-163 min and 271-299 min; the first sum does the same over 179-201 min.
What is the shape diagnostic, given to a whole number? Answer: -3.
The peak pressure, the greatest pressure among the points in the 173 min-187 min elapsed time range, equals 3.2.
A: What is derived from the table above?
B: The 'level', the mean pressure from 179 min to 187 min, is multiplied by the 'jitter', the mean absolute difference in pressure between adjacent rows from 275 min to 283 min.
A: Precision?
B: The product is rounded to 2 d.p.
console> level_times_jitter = 0.15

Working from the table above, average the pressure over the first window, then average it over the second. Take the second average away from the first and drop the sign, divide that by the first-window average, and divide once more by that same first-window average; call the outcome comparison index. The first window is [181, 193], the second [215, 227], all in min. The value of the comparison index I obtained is 0.011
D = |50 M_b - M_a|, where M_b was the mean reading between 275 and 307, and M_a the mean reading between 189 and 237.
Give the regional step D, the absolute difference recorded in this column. 173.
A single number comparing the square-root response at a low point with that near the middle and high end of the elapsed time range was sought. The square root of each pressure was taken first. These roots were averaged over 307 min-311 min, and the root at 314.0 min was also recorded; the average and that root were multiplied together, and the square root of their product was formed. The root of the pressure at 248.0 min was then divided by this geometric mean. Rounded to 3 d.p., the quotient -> 1.021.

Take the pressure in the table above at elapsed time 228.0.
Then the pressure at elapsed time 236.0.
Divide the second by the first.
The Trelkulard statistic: 1.05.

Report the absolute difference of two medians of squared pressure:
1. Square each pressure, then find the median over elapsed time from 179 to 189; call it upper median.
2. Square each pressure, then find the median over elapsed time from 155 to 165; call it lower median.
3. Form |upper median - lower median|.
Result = 2.8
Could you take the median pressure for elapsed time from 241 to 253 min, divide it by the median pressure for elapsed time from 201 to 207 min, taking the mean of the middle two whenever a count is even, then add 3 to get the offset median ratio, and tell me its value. 4.08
